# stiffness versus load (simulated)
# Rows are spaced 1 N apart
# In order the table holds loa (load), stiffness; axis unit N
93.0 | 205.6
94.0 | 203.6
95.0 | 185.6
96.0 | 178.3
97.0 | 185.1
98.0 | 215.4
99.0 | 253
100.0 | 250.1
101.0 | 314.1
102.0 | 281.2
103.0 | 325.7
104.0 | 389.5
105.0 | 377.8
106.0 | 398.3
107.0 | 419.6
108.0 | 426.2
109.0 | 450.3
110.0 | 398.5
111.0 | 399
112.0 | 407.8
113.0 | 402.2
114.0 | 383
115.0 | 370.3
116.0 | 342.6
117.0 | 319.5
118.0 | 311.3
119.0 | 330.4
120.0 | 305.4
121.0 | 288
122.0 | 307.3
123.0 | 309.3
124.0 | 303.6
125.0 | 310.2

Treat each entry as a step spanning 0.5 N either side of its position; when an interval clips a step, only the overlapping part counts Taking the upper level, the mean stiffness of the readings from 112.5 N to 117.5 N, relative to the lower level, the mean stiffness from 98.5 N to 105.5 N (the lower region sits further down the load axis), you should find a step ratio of 1.2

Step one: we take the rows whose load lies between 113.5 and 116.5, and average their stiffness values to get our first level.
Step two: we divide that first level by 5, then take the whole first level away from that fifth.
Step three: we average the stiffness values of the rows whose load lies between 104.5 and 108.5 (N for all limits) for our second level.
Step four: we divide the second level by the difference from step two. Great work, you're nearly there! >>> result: -1.39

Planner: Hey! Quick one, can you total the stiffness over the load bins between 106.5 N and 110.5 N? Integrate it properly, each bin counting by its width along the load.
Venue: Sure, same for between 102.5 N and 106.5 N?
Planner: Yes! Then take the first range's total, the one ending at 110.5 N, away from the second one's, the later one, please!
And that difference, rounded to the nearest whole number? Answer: -203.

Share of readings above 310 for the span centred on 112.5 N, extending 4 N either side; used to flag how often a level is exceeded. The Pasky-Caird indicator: 1.0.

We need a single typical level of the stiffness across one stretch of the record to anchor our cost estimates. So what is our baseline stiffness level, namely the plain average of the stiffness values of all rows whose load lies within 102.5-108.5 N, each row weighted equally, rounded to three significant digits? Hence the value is 390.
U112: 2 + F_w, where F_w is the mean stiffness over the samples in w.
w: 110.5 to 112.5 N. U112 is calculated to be 405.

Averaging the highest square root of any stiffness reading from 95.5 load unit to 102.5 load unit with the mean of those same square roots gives 16.6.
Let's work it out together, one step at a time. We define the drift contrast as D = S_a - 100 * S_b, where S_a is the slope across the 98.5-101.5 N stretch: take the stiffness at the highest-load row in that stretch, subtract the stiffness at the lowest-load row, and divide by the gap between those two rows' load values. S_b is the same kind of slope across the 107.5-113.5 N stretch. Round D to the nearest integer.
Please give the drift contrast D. 511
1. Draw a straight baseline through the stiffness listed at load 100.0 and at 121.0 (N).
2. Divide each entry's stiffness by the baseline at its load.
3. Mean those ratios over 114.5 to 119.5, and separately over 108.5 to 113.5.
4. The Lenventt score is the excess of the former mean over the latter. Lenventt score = -0.3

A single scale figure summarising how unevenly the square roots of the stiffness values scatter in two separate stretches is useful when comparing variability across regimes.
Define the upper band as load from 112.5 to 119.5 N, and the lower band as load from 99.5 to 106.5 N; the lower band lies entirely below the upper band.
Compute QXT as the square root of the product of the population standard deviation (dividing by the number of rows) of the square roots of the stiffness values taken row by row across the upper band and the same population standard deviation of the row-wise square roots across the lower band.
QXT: 1.11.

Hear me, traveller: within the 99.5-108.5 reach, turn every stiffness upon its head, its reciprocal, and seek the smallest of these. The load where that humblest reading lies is 108.0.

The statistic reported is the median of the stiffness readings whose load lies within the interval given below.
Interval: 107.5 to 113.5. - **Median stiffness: 405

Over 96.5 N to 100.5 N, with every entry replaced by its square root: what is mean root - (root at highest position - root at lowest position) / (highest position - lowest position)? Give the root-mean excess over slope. 14.3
